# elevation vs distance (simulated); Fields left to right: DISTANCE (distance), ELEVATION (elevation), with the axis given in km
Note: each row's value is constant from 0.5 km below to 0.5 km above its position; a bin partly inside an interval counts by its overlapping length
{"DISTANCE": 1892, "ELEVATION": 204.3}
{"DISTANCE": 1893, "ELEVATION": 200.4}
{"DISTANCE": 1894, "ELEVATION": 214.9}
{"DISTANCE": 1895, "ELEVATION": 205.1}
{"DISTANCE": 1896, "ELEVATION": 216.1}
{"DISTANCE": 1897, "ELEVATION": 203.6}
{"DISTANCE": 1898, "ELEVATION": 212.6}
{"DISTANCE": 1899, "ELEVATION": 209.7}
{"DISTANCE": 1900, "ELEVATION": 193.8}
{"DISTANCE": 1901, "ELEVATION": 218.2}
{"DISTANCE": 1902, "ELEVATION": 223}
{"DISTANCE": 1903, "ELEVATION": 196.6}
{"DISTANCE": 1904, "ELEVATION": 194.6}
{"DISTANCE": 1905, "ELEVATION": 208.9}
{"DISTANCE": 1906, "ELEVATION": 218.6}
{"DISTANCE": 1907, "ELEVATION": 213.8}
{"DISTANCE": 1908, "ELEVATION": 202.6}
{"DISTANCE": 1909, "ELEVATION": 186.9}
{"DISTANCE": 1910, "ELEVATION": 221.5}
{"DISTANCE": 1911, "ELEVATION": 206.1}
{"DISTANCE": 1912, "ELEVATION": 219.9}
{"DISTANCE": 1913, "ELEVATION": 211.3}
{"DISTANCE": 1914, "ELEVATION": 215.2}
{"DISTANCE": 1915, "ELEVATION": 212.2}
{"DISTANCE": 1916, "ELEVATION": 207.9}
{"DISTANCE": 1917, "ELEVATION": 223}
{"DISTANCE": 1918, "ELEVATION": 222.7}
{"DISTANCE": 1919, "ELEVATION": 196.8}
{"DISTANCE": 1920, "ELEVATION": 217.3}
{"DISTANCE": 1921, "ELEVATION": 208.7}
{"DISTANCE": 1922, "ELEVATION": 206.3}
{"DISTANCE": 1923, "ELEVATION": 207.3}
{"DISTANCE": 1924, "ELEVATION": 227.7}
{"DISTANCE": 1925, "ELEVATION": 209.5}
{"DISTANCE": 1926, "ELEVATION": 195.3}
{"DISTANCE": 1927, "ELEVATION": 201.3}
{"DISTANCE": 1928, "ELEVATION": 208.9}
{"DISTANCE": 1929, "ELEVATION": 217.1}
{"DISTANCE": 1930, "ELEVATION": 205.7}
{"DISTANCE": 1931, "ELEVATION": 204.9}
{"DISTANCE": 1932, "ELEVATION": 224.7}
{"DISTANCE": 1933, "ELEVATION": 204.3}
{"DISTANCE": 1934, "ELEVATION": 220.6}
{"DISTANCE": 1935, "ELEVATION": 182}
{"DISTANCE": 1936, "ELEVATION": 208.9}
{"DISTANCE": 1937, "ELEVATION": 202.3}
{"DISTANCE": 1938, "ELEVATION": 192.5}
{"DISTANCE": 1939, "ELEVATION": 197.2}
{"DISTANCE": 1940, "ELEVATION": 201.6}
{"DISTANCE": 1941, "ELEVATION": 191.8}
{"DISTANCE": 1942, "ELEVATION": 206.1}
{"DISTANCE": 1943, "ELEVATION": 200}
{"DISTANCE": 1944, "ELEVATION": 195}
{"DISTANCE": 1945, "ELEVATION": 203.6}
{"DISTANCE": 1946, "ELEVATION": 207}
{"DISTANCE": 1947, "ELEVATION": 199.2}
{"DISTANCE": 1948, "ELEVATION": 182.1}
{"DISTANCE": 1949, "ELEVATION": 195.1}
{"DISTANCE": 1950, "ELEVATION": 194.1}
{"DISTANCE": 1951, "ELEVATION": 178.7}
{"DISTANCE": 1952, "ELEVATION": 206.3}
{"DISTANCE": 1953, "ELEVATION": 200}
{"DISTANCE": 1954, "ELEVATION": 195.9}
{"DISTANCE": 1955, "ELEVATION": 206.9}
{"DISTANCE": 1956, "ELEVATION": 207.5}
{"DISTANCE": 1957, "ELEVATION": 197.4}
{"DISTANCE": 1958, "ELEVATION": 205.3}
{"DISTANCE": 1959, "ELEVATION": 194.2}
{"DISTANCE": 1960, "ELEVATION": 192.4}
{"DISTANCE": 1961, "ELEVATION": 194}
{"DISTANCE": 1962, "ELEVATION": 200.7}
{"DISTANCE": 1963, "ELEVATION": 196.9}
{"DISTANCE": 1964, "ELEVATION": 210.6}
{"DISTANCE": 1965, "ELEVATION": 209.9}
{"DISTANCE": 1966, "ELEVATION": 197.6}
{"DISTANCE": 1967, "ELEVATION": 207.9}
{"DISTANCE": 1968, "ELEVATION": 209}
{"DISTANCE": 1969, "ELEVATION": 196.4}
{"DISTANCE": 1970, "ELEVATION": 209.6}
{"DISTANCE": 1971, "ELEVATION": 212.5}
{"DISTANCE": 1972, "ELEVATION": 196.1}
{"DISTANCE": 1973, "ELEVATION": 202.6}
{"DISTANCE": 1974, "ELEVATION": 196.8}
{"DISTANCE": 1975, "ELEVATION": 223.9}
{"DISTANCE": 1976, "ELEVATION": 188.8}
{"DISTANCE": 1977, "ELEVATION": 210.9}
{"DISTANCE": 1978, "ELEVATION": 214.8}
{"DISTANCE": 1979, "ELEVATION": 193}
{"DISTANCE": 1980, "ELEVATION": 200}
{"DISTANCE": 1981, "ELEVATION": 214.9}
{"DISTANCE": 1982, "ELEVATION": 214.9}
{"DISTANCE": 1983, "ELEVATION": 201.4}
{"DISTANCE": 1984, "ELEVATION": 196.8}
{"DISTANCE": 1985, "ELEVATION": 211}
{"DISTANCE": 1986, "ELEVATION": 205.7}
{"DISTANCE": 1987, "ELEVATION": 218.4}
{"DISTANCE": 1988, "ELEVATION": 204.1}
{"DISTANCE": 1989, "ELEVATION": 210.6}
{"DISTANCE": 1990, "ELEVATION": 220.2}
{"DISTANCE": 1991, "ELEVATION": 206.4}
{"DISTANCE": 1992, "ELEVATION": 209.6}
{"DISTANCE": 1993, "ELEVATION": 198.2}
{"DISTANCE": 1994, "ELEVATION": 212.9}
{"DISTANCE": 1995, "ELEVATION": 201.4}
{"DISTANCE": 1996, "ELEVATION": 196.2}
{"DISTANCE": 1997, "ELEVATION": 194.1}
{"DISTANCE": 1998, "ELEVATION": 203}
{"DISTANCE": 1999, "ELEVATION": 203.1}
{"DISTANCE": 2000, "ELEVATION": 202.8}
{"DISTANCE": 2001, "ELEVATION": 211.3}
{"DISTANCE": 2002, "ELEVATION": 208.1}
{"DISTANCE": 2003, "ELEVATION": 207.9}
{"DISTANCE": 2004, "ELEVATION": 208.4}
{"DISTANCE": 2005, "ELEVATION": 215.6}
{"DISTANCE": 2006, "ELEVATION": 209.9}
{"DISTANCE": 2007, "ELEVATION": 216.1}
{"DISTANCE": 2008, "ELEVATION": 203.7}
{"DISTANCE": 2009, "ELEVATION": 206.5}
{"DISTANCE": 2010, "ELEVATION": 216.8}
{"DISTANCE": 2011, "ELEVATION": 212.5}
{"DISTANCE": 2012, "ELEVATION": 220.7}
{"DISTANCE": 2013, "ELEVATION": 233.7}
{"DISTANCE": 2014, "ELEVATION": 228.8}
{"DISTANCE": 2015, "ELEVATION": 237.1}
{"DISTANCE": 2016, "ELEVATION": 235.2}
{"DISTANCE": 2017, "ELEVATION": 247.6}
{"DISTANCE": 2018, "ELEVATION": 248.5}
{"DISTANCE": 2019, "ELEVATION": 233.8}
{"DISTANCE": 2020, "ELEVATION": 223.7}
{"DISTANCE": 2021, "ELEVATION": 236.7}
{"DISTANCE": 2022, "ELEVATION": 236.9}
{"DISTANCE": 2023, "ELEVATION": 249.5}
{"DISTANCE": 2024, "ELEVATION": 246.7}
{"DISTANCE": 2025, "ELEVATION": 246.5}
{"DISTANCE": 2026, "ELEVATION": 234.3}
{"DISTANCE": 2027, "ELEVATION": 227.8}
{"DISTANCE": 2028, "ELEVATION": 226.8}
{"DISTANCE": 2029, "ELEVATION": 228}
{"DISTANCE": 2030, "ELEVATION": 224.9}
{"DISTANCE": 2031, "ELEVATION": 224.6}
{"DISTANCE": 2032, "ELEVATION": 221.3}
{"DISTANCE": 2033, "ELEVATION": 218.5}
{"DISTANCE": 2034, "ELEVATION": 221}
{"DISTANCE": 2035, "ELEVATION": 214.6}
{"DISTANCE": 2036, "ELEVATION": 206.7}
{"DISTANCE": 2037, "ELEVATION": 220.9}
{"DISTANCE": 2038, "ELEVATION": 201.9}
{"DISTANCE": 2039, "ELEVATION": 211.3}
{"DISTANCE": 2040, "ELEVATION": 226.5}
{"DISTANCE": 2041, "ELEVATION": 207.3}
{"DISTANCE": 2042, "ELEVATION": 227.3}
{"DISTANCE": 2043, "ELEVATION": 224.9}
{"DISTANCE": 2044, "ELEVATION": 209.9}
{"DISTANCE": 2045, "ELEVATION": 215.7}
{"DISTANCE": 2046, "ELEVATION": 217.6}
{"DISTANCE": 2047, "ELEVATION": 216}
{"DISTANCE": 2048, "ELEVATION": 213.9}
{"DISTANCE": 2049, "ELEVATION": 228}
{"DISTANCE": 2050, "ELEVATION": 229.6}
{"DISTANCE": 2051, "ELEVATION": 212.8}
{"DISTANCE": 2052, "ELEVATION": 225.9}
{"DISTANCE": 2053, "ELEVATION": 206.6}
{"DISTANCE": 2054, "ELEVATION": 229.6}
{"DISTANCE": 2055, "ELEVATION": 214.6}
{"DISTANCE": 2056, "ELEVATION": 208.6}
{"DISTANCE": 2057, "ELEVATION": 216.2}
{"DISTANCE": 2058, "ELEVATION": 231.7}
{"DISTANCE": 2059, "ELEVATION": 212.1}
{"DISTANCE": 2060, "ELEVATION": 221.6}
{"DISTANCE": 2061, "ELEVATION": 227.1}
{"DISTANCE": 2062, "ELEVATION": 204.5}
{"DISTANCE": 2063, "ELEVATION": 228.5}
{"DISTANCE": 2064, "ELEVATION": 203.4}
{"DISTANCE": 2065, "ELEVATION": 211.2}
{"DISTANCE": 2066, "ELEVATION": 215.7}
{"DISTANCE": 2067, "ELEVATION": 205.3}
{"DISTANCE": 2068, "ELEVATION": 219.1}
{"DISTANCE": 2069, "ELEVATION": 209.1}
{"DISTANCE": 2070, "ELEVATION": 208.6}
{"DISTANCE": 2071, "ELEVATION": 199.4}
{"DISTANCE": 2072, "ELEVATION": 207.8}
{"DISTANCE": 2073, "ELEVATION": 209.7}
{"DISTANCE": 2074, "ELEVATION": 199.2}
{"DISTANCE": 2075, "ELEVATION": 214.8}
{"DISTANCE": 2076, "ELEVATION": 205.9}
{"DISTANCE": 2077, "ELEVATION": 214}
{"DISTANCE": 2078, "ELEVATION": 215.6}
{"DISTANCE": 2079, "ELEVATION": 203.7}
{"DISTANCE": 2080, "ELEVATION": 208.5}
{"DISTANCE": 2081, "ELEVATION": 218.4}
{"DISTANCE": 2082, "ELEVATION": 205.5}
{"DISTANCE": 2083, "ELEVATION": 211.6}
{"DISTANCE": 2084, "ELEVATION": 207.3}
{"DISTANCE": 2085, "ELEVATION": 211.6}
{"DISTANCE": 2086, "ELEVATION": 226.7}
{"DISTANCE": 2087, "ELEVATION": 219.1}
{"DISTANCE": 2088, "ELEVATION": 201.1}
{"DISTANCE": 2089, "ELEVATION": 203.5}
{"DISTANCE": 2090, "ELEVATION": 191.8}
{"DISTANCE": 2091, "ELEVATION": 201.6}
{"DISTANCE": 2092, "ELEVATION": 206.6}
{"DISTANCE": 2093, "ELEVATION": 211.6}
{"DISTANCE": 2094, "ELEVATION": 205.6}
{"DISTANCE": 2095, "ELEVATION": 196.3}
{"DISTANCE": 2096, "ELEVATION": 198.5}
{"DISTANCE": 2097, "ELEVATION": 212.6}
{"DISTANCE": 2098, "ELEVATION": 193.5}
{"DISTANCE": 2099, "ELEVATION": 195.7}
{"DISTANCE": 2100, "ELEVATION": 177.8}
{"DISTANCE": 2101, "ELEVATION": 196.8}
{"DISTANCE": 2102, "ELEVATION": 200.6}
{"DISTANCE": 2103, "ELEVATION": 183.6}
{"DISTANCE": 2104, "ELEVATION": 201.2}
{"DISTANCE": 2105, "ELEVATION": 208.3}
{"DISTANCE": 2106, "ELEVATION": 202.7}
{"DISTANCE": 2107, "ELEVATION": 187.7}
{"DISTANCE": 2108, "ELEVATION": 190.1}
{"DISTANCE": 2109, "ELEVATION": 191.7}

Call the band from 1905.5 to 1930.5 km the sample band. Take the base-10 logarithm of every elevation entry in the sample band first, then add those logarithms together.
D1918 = 58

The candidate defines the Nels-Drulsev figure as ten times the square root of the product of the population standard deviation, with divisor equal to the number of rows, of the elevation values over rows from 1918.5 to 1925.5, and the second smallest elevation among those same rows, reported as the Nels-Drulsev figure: 430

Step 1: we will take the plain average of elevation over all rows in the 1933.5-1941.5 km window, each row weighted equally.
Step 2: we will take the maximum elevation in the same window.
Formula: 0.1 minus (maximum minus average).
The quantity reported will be -20.9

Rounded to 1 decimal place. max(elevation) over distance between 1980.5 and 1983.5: 214.9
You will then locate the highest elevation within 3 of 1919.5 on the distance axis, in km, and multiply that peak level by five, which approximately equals 1115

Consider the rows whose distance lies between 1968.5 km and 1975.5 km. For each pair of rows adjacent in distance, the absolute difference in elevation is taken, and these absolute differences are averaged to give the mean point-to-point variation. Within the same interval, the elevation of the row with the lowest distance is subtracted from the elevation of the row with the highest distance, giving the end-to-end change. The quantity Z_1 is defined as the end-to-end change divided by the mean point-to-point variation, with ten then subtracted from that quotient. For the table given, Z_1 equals -7.7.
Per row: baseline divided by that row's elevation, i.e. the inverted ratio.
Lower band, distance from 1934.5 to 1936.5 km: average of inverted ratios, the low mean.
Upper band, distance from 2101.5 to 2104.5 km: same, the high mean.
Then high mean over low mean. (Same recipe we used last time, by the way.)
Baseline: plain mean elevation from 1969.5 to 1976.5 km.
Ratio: 1.00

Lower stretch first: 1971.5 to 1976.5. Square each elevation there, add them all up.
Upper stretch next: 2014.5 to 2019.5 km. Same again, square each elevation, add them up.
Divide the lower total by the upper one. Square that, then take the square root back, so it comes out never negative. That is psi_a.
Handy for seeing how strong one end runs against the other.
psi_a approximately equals 0.71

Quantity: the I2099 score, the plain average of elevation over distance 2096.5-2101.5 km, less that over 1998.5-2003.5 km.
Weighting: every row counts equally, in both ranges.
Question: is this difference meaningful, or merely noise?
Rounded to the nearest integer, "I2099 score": -11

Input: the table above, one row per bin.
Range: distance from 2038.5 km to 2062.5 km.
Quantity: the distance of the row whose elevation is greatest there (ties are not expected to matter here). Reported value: 2058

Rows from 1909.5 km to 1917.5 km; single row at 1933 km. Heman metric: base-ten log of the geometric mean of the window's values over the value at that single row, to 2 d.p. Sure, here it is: 0.02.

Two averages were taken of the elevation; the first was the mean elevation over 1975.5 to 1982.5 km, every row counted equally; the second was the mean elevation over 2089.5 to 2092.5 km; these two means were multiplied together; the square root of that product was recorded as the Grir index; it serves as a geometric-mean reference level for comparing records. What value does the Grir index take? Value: 203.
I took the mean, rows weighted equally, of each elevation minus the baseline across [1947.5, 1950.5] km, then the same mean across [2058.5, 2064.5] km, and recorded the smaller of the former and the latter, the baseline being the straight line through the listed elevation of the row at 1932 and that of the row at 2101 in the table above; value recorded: -31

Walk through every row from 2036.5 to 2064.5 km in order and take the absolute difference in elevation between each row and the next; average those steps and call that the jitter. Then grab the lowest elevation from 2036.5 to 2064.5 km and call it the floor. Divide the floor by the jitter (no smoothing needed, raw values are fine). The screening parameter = 16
